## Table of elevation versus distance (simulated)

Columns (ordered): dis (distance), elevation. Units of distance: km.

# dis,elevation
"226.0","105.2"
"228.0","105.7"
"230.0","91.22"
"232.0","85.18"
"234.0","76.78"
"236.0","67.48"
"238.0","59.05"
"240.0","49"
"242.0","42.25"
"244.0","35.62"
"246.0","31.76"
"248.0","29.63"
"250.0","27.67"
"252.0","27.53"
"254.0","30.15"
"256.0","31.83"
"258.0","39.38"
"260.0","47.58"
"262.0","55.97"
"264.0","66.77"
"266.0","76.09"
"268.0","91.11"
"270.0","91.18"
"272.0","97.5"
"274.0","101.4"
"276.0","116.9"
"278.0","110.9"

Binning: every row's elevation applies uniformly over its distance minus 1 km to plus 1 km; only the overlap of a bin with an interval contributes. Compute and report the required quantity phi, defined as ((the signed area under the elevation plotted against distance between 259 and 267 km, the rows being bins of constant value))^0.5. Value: 22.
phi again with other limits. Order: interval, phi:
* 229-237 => 25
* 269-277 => 29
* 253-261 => 17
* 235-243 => 21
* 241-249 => 17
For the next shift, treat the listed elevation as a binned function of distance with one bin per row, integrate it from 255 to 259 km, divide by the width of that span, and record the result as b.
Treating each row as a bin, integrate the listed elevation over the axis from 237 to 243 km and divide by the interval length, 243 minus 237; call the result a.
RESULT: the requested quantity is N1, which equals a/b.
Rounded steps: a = 50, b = 36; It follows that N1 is 1.41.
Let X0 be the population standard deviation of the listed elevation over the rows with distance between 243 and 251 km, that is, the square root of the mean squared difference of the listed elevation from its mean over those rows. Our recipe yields 3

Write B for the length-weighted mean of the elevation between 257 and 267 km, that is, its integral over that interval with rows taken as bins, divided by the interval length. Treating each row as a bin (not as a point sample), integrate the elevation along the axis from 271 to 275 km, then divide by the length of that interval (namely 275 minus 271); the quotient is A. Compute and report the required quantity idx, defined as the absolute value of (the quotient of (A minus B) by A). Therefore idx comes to 0.43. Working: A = 99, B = 57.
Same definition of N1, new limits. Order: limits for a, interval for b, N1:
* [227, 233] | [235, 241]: 1.61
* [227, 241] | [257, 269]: 1.22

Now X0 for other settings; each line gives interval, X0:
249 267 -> 17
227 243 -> 20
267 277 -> 9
